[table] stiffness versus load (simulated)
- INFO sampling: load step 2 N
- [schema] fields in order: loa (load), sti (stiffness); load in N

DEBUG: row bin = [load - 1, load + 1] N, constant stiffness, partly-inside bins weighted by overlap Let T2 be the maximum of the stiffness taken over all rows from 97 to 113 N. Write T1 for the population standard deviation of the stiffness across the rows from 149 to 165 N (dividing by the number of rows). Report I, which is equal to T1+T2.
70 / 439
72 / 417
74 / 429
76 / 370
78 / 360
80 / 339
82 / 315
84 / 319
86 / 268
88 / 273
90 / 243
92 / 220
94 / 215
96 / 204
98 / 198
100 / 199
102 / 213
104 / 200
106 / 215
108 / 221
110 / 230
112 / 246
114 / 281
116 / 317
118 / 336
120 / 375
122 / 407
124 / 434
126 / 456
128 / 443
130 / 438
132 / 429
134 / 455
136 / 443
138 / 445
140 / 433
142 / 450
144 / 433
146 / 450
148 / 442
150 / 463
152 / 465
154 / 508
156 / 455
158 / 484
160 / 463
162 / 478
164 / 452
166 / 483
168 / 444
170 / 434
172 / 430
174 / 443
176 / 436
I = 263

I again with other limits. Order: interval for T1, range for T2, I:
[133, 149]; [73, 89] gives 436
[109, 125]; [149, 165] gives 577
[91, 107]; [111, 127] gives 464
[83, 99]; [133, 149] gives 494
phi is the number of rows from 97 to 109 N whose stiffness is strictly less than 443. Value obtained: 6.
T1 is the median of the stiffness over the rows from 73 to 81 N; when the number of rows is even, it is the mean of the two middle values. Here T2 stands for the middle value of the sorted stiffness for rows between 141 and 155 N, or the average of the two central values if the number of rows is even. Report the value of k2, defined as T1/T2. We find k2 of 0.81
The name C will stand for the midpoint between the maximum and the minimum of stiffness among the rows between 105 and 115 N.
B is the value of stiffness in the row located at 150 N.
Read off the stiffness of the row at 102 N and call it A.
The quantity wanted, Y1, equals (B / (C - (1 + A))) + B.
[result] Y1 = 477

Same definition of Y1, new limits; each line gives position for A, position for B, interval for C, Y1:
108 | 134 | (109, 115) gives 469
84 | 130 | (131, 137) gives 442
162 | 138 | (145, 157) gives 334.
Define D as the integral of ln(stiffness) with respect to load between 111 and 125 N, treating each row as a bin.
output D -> 81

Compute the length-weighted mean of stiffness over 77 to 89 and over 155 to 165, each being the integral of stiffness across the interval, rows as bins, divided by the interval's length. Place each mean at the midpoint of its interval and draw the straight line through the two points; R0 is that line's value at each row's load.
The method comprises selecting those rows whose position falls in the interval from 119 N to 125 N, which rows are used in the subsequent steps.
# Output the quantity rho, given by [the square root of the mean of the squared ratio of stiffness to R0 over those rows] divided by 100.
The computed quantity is 0.0104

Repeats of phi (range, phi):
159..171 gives 1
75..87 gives 6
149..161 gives 0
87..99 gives 6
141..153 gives 2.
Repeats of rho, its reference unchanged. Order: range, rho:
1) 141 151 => 0.0102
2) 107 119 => 0.0074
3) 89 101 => 0.0064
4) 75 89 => 0.0105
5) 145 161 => 0.0103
